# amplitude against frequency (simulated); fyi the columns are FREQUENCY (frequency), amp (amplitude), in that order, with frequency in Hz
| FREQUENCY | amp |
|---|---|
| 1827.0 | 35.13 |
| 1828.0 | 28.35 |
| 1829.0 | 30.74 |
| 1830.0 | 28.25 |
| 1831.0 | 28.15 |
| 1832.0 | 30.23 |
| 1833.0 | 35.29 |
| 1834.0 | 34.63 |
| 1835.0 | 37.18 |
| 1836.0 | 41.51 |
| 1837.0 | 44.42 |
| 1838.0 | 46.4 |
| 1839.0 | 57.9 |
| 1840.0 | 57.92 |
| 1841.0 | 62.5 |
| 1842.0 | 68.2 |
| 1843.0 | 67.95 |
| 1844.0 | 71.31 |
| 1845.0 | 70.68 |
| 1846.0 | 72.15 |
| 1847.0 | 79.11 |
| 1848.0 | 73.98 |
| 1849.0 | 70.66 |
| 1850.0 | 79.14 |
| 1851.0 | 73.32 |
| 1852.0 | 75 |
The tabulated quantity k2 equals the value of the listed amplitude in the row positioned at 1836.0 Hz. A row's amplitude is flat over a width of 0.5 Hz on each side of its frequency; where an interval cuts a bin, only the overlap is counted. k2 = 41.51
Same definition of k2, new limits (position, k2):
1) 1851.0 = 73.32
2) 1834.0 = 34.63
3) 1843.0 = 67.95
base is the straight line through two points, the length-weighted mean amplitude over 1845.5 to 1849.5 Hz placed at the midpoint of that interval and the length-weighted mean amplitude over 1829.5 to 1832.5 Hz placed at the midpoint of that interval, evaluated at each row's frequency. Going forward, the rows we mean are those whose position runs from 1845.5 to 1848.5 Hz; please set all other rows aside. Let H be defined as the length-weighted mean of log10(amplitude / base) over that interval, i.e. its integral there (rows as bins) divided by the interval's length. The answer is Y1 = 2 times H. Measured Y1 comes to 0.03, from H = 0.01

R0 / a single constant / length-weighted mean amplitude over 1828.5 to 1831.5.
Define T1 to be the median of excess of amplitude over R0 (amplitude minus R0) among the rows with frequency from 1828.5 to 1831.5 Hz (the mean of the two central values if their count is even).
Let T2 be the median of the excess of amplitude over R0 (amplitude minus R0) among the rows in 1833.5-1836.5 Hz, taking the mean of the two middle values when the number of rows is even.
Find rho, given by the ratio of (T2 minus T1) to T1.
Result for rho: -11.2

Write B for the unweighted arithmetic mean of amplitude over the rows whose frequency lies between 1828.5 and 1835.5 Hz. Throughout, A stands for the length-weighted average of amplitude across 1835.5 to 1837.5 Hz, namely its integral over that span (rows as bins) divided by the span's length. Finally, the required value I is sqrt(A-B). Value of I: 3.3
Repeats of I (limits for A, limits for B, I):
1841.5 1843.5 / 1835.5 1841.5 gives 4.0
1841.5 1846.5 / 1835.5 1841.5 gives 4.3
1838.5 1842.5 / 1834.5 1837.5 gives 4.5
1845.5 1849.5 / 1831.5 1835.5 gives 6.3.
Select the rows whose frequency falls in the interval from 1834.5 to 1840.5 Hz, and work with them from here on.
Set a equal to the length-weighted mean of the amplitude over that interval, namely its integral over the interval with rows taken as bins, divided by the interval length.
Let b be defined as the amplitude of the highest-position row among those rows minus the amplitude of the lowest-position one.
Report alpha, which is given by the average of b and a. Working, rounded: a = 48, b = 21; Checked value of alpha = 34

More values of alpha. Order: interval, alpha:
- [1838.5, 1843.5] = 36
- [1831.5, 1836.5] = 24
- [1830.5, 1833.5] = 19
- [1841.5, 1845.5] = 36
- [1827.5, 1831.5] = 14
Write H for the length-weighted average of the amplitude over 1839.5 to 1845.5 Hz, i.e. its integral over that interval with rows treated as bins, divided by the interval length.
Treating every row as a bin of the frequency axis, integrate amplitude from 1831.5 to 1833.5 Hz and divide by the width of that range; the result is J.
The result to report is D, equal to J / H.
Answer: 0.5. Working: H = 66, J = 33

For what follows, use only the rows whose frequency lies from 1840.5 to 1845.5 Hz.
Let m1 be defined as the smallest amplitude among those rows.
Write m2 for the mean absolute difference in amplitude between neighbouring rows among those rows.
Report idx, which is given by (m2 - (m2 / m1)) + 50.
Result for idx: 52.4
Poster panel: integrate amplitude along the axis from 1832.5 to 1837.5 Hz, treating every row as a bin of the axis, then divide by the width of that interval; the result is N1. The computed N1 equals 39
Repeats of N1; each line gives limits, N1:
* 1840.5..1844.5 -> 67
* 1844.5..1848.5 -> 74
